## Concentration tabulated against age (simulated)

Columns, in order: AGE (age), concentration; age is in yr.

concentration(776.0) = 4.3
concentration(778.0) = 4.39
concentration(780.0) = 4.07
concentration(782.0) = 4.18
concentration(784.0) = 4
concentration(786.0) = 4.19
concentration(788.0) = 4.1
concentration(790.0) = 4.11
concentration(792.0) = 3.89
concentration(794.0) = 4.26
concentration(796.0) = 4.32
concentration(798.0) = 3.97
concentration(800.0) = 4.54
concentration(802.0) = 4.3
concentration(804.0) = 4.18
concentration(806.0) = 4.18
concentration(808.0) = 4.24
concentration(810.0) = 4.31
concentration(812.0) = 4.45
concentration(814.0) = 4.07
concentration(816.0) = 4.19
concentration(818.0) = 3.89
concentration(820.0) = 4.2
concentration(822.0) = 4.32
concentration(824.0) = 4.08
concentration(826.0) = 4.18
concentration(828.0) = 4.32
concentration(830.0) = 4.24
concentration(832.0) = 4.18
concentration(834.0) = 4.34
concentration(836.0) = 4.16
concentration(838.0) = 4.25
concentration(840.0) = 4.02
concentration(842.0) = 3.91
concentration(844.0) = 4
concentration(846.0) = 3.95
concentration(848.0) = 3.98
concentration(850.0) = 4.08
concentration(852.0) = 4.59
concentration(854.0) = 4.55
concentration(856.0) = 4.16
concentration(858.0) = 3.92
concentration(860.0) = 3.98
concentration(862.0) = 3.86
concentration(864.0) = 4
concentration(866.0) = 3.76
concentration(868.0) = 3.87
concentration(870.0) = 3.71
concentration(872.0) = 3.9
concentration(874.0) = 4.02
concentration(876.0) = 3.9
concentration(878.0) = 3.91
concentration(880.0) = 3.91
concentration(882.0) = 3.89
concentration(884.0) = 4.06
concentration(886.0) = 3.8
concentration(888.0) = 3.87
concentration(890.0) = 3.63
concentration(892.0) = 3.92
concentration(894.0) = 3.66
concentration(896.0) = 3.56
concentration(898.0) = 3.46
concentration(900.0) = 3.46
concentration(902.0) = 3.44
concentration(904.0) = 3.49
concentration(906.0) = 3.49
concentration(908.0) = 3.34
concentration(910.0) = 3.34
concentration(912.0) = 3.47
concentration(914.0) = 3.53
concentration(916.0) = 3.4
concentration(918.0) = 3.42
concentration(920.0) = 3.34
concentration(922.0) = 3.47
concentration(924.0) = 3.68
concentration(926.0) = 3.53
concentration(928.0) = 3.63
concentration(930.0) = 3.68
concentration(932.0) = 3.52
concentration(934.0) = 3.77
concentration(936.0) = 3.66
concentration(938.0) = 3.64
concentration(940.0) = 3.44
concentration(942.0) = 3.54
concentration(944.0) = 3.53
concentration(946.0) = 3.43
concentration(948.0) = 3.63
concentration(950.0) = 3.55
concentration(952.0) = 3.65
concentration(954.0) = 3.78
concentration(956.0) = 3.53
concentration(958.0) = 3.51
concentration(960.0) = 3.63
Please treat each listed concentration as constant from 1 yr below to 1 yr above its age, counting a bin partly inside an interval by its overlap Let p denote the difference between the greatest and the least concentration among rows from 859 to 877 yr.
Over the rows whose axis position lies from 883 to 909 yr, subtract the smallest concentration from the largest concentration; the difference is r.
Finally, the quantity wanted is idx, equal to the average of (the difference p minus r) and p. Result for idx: -0.05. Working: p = 0.31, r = 0.7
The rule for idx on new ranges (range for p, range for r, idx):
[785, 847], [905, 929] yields 0.48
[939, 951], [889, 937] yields -0.09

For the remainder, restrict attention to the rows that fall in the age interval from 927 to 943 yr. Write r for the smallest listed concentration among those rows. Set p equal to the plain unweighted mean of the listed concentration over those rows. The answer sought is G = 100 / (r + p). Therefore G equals 14.2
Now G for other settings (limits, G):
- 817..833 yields 12.4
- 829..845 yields 12.4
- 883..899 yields 13.9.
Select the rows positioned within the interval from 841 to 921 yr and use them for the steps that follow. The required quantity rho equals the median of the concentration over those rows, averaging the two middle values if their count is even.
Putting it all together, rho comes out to 3.9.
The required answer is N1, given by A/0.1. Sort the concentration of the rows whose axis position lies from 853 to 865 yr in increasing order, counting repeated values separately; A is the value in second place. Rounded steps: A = 3.92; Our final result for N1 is 39.2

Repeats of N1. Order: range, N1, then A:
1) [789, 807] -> 39.7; 3.97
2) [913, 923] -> 34.0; 3.4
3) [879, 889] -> 38.7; 3.87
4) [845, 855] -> 39.8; 3.98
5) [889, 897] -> 36.3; 3.63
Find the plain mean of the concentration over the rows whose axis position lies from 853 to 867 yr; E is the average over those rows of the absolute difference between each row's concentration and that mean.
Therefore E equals 0.18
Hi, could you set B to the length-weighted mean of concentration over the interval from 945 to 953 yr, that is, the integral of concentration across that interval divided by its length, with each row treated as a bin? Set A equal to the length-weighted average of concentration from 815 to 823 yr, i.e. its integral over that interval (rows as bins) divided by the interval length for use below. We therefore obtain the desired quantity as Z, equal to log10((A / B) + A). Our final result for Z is 0.73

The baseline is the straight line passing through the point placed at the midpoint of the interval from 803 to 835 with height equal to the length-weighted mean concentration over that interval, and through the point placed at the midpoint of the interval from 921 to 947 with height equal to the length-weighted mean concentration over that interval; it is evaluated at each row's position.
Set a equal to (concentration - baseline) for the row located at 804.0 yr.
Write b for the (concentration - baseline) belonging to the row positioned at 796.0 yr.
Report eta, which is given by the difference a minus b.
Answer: -0.10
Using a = -0.11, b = -0.02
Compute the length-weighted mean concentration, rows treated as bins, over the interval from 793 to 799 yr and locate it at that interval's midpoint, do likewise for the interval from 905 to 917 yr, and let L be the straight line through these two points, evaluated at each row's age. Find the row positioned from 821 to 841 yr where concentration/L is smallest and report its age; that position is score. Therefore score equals 824.0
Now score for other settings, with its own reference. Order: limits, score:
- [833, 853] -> 842.0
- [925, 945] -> 926.0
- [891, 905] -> 898.0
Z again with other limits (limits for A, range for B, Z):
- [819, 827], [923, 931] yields 0.73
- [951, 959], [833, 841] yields 0.65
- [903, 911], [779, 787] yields 0.63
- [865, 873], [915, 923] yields 0.69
